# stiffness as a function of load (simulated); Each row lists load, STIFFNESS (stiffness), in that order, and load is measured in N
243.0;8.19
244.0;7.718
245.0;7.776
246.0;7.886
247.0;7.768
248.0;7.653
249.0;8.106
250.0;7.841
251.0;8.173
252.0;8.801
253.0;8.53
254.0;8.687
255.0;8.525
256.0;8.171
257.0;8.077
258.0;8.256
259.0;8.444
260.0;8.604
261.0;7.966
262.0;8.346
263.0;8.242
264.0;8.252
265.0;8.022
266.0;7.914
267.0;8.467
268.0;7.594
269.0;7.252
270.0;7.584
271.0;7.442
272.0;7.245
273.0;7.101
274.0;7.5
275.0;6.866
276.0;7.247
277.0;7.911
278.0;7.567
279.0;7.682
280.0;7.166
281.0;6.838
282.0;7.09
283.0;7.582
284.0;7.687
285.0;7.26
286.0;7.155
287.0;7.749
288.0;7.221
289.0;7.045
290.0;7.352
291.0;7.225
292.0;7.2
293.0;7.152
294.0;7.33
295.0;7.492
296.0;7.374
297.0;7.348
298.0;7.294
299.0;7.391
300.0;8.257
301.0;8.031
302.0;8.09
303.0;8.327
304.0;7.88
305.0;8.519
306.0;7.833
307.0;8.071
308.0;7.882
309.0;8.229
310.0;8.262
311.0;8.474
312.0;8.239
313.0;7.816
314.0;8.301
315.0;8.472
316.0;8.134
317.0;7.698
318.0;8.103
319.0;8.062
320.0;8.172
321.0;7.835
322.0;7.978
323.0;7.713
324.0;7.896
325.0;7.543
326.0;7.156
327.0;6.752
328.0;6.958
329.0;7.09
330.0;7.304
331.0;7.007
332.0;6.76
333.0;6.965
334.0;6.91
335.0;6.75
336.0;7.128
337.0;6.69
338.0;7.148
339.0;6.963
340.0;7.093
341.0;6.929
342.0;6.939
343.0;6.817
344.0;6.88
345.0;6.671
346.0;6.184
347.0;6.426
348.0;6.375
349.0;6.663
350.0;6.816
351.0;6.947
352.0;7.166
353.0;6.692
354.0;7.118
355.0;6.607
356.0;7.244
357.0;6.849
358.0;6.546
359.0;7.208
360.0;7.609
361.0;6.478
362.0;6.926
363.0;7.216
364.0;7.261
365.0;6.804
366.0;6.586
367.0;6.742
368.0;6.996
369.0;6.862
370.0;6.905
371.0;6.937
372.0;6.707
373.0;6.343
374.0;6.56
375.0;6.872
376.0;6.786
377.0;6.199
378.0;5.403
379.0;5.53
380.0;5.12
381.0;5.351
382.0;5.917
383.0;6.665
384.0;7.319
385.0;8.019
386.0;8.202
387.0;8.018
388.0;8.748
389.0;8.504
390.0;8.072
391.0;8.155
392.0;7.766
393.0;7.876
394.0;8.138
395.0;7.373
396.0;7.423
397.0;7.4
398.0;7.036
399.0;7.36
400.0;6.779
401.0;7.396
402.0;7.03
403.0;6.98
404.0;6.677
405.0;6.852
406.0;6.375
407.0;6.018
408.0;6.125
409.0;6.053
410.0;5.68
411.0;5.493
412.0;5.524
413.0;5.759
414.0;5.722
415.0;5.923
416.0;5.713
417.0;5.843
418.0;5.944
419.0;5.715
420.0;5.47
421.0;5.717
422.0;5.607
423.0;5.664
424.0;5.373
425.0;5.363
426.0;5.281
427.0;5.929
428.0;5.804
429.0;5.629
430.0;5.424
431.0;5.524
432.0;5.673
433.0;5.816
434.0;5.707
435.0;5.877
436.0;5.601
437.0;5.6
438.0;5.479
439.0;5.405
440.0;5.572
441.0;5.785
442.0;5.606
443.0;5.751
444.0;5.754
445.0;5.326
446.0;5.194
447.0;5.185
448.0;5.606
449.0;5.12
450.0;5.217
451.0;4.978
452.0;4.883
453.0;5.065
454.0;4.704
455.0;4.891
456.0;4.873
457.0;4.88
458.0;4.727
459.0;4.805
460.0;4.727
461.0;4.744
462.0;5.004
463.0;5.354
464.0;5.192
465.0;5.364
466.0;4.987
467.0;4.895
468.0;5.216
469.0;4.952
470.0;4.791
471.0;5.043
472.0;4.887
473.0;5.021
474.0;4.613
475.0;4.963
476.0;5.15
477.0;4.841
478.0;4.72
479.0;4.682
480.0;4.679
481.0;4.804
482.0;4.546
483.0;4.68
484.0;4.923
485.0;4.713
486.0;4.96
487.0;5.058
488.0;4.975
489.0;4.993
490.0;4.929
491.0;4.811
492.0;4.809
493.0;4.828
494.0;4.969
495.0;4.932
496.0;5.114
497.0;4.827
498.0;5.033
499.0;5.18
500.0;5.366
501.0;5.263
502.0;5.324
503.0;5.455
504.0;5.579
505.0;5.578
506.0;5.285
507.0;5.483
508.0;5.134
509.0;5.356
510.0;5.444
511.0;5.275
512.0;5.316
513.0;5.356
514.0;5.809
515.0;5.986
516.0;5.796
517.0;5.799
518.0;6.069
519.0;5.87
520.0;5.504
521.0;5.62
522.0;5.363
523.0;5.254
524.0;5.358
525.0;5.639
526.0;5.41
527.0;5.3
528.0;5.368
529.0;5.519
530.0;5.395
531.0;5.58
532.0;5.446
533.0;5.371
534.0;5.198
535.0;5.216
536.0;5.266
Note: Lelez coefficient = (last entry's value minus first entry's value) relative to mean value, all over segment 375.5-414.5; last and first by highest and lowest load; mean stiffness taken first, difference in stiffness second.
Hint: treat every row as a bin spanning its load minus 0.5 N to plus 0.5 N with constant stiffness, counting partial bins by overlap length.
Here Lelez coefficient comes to -0.16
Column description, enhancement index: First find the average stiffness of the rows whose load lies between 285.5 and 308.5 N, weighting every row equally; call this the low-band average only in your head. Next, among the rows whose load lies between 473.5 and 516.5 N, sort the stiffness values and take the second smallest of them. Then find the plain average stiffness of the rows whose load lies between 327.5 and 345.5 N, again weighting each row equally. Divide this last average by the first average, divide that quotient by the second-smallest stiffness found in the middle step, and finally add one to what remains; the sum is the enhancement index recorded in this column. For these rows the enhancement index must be 1.20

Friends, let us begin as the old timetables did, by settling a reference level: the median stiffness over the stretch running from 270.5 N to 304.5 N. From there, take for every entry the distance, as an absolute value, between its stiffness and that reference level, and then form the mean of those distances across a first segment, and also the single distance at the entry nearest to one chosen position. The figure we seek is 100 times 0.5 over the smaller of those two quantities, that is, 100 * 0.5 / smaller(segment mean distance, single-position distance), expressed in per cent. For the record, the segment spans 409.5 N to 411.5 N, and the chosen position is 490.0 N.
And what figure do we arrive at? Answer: 28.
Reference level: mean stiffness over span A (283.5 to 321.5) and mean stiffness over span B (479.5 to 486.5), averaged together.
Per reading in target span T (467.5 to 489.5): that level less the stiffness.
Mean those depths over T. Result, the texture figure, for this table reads 1.4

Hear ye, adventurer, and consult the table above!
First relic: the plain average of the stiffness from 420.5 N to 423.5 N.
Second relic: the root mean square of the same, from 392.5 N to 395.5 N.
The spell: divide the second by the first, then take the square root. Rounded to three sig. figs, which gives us 1.17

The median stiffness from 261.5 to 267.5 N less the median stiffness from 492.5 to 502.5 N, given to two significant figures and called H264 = 3.2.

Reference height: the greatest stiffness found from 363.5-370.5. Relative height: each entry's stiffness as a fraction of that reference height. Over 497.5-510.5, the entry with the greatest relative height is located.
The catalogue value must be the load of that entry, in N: 504.0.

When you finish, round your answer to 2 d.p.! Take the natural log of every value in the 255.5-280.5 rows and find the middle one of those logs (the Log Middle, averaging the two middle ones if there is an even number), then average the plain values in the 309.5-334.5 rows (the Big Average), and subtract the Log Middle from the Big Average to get 5.60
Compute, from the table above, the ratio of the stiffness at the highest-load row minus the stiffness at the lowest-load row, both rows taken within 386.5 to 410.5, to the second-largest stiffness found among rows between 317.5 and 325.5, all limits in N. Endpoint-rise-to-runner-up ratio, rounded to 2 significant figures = -0.29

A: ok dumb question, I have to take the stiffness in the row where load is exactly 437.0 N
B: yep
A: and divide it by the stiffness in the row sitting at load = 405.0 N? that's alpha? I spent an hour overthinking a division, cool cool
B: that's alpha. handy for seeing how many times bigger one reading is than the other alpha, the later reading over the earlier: 0.82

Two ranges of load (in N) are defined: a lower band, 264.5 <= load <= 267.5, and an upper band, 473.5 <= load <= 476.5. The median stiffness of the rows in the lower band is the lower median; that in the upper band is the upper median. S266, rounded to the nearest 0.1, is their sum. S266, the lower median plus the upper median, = 13.0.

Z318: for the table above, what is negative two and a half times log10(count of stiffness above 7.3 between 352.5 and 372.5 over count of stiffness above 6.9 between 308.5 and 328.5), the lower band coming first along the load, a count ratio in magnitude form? 3.2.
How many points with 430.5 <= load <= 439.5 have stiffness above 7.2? 0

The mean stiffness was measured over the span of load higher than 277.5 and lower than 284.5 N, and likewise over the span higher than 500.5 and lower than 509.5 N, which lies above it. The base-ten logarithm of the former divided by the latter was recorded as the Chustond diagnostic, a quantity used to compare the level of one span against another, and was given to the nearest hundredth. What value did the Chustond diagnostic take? 0.14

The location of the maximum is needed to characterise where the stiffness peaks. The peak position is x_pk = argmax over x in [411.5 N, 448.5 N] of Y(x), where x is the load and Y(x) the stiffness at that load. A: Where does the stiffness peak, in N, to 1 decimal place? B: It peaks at 418.0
